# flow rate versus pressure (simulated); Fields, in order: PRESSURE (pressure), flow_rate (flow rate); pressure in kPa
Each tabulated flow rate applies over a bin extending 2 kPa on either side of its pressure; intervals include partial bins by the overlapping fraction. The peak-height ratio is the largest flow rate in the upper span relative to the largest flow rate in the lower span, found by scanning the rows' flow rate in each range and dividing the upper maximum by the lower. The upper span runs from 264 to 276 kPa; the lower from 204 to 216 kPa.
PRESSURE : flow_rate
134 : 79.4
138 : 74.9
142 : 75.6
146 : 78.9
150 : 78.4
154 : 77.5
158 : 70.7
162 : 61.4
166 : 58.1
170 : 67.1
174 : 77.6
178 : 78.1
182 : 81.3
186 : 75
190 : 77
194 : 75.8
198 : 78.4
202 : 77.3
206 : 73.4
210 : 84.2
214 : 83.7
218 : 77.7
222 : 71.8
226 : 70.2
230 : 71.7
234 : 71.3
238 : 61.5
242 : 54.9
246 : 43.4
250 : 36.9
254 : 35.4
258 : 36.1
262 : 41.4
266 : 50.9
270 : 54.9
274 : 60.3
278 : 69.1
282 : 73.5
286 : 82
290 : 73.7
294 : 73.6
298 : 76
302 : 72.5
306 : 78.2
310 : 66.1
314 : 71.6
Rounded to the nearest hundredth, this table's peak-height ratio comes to 0.72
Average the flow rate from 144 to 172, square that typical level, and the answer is 4942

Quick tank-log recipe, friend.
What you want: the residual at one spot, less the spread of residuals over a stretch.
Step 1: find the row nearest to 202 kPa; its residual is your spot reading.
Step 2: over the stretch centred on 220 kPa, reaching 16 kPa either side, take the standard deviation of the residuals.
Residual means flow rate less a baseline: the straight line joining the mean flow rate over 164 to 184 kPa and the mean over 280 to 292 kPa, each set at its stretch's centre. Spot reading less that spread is -2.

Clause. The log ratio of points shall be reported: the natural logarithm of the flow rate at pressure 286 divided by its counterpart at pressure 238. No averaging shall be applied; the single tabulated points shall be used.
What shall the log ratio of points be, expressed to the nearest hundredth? 0.29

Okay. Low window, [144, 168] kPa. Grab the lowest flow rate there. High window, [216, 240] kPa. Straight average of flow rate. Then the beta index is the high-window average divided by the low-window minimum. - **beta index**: 1.2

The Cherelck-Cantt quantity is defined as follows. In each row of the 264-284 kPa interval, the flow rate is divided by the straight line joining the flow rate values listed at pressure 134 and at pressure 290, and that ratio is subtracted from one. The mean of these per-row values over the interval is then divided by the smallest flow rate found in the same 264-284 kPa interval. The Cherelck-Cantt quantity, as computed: 0.0033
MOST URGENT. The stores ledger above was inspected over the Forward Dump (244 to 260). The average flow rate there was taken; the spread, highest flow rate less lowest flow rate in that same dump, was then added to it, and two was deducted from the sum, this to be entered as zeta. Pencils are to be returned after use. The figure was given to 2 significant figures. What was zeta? 44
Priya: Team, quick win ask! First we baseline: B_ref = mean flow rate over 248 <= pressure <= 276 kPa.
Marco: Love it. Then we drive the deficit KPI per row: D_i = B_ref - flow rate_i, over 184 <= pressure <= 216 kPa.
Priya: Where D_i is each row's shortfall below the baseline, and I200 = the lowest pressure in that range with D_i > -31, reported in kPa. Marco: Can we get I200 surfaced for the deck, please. 186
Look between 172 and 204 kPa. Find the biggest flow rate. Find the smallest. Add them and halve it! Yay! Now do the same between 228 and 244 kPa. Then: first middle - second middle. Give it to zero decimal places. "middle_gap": 15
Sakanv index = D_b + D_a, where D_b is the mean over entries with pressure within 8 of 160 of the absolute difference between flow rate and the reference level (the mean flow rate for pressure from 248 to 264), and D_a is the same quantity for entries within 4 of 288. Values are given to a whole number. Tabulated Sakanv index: 70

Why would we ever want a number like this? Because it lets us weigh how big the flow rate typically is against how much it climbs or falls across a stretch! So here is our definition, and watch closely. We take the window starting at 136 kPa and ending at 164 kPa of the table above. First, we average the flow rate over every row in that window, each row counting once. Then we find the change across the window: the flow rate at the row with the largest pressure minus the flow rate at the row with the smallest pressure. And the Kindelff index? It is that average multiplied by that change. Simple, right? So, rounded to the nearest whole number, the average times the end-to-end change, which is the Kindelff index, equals -998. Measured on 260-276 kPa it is 980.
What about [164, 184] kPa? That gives 1681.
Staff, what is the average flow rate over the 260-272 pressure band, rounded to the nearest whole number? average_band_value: 49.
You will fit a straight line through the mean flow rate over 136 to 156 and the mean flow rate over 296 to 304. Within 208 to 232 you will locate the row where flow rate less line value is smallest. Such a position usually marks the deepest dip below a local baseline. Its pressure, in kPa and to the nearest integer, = 226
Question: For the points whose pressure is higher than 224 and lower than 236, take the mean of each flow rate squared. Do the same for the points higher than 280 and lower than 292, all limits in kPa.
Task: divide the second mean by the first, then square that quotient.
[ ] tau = 1.3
